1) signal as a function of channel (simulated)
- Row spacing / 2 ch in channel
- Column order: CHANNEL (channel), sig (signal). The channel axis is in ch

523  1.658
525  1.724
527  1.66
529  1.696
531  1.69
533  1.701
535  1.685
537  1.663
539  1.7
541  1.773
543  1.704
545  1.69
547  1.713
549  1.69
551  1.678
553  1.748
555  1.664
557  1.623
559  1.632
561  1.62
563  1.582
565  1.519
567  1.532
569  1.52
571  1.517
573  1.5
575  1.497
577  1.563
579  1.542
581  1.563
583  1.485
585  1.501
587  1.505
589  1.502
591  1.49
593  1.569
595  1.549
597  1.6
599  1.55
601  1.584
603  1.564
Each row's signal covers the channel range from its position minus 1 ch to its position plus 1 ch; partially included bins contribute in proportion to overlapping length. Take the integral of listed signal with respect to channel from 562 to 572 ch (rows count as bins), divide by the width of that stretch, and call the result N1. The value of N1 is 1.53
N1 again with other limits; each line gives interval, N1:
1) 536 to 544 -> 1.71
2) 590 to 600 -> 1.55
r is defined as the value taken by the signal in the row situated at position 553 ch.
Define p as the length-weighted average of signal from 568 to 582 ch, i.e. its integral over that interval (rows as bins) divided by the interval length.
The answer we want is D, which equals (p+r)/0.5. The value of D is 6.55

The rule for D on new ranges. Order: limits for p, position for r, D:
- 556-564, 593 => 6.37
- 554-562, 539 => 6.67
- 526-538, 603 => 6.49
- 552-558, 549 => 6.74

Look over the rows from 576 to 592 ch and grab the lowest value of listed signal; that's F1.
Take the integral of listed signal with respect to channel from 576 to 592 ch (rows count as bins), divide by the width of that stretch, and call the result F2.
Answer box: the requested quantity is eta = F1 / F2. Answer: 0.978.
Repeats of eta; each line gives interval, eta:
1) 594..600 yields 0.989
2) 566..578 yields 0.984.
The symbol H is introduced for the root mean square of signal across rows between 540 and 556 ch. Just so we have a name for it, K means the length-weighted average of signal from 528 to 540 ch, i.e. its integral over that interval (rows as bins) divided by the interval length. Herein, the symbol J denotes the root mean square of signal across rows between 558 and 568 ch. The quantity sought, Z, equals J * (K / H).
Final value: 1.56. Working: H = 1.71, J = 1.58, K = 1.69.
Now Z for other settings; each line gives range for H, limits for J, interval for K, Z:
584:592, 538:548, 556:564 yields 1.85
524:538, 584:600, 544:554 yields 1.55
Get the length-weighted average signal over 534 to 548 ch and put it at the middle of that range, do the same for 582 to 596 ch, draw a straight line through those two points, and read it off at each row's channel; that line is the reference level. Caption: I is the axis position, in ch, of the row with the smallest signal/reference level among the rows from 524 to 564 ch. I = 527 ch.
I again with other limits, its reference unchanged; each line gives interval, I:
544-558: 557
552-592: 565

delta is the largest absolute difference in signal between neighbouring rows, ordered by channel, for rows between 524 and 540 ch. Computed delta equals 0.064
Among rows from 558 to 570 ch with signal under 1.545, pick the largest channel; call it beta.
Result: 569 ch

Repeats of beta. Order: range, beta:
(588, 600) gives 591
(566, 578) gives 575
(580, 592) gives 591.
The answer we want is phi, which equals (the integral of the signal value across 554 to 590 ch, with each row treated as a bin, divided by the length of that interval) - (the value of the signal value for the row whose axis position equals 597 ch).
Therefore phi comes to -0.05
